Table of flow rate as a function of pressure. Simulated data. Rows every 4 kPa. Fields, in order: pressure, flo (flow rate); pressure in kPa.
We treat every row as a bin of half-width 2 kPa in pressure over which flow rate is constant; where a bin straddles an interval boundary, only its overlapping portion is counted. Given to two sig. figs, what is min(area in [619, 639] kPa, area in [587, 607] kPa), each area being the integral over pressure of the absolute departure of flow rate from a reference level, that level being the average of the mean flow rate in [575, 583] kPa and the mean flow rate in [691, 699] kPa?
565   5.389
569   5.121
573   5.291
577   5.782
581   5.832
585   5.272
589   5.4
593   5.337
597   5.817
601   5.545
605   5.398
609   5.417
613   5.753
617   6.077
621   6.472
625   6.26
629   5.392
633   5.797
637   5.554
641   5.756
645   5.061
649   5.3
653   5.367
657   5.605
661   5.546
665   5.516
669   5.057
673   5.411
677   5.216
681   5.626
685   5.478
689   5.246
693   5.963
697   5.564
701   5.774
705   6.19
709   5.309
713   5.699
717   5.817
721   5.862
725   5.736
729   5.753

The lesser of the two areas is 6.0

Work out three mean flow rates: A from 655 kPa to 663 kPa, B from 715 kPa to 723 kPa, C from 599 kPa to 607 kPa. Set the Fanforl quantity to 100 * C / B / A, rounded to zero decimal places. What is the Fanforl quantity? 17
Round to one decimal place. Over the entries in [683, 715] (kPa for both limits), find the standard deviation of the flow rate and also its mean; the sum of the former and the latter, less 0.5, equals 5.5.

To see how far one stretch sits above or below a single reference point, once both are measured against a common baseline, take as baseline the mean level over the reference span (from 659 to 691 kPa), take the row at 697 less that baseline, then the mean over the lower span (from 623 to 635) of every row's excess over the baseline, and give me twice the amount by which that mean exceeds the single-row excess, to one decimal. 0.5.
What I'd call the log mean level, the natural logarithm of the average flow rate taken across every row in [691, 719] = 1.75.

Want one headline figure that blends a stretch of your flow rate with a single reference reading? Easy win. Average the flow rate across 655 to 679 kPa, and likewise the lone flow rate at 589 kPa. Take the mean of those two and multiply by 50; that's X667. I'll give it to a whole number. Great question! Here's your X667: 270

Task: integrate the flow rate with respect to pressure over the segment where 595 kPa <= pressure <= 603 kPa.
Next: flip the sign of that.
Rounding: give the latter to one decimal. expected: -45.4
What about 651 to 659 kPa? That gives -43.9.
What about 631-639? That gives -45.4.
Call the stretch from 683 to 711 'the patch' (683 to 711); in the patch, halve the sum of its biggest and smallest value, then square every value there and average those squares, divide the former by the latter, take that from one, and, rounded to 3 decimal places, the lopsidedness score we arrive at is 0.821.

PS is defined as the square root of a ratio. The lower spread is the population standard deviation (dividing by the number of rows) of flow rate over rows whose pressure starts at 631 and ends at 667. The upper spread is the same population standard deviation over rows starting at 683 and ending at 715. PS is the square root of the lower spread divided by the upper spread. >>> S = 0.8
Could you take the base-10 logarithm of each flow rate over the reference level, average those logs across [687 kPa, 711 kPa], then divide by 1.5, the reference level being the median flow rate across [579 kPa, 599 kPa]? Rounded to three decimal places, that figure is 0.014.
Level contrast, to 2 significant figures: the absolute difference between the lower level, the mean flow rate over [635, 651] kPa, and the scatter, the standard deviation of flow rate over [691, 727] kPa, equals 5.2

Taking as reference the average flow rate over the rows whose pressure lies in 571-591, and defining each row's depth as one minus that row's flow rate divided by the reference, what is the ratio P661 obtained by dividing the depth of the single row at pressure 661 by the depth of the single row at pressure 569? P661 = 0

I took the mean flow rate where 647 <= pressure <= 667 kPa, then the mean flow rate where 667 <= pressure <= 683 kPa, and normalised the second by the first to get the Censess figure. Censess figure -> 0.975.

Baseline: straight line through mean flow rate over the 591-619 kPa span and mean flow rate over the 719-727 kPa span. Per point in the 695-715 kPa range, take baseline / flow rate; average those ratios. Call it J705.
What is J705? 1.01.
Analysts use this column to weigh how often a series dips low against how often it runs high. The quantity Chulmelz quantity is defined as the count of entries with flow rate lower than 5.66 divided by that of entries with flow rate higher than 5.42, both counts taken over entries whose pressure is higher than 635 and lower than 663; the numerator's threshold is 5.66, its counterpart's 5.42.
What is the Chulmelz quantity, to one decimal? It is 1.5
